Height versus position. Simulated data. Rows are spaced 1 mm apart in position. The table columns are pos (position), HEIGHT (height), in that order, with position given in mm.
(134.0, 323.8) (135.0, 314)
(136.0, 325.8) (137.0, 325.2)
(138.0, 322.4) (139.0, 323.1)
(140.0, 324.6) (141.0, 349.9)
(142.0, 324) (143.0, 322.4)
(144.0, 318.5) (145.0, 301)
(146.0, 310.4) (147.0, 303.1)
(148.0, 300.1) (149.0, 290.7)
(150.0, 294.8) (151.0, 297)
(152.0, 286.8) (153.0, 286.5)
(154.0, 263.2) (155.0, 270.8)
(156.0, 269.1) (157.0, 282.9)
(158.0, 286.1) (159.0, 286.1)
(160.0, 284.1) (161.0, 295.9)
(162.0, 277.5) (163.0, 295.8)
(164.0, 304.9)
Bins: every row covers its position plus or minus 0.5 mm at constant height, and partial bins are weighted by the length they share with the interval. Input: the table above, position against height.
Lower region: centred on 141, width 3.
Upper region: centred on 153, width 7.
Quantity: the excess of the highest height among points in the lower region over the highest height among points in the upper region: 53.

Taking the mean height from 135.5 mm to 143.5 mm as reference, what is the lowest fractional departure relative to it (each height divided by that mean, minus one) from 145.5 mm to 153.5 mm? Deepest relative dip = -0.12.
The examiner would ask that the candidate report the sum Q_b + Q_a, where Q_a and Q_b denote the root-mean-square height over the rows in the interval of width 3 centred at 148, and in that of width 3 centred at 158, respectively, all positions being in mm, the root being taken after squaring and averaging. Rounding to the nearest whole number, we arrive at 583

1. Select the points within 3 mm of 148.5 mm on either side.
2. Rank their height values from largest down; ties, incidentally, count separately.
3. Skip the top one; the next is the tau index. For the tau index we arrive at 303.1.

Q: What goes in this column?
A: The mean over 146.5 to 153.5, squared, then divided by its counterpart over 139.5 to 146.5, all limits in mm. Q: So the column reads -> 269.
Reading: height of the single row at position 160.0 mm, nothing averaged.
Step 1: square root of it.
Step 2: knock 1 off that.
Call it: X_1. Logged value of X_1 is 15.9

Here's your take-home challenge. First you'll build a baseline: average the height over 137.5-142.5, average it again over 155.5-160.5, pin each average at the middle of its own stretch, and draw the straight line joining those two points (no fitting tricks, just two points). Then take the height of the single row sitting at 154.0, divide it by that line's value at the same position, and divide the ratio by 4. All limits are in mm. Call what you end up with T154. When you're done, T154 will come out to 0.225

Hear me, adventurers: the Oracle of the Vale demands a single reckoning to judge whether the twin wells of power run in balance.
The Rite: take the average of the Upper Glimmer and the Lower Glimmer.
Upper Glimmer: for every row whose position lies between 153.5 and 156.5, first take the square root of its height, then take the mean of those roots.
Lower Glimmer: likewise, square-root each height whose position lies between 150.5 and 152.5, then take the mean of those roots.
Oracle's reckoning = 16.7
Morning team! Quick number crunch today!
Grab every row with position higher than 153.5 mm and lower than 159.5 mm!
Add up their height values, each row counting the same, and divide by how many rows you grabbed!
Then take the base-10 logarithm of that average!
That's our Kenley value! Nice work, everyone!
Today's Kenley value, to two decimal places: 2.44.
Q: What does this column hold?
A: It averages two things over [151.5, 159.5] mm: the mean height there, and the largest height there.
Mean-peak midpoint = 283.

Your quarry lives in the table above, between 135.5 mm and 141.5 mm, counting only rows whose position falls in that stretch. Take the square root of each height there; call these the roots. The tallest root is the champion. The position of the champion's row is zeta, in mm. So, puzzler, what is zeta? 141.0 mm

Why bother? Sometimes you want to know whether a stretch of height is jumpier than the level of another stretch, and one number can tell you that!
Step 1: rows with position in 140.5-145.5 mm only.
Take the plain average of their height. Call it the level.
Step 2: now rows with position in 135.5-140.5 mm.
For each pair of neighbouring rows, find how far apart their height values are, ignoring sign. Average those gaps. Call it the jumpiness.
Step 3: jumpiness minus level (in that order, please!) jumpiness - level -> -322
